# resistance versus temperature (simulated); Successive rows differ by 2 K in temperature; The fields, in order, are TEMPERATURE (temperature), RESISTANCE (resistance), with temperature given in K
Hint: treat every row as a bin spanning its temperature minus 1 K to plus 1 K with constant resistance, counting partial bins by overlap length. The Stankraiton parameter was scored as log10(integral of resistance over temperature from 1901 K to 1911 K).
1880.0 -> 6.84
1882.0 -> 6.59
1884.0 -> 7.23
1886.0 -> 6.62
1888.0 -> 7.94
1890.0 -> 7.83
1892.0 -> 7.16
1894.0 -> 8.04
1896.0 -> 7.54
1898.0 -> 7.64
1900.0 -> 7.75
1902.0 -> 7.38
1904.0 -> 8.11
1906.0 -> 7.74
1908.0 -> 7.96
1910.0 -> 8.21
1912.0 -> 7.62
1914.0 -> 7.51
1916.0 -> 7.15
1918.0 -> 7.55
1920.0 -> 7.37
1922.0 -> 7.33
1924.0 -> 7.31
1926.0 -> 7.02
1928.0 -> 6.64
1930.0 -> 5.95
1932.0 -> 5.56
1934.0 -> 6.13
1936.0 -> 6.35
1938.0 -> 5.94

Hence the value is 1.90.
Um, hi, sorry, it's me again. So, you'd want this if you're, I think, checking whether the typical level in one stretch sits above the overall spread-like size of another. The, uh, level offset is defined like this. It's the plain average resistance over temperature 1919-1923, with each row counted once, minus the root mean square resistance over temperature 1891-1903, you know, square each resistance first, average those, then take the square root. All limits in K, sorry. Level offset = -0.2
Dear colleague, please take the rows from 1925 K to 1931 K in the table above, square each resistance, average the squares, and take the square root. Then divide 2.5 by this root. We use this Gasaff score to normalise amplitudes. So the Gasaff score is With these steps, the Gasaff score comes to 0.38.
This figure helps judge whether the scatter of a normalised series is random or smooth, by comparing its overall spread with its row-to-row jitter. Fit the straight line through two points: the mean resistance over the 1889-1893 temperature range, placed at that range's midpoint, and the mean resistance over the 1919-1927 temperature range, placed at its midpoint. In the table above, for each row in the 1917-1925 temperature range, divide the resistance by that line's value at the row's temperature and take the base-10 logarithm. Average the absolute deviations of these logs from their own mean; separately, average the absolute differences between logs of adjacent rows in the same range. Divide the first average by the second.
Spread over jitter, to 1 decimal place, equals 1.1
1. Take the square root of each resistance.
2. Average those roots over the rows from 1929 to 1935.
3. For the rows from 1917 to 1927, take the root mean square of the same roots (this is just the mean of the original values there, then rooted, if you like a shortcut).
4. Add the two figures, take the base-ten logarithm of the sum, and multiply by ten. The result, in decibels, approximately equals 7.10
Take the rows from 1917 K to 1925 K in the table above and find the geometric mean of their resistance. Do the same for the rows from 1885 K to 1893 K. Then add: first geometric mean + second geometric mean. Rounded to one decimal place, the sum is 14.8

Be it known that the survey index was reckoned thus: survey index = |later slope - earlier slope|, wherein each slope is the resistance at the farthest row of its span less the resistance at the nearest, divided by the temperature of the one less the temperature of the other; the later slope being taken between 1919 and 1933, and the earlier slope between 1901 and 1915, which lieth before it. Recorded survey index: 0.16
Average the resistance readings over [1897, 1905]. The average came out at 7.72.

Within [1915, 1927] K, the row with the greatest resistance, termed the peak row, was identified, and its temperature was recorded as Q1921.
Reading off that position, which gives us 1918.0 K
